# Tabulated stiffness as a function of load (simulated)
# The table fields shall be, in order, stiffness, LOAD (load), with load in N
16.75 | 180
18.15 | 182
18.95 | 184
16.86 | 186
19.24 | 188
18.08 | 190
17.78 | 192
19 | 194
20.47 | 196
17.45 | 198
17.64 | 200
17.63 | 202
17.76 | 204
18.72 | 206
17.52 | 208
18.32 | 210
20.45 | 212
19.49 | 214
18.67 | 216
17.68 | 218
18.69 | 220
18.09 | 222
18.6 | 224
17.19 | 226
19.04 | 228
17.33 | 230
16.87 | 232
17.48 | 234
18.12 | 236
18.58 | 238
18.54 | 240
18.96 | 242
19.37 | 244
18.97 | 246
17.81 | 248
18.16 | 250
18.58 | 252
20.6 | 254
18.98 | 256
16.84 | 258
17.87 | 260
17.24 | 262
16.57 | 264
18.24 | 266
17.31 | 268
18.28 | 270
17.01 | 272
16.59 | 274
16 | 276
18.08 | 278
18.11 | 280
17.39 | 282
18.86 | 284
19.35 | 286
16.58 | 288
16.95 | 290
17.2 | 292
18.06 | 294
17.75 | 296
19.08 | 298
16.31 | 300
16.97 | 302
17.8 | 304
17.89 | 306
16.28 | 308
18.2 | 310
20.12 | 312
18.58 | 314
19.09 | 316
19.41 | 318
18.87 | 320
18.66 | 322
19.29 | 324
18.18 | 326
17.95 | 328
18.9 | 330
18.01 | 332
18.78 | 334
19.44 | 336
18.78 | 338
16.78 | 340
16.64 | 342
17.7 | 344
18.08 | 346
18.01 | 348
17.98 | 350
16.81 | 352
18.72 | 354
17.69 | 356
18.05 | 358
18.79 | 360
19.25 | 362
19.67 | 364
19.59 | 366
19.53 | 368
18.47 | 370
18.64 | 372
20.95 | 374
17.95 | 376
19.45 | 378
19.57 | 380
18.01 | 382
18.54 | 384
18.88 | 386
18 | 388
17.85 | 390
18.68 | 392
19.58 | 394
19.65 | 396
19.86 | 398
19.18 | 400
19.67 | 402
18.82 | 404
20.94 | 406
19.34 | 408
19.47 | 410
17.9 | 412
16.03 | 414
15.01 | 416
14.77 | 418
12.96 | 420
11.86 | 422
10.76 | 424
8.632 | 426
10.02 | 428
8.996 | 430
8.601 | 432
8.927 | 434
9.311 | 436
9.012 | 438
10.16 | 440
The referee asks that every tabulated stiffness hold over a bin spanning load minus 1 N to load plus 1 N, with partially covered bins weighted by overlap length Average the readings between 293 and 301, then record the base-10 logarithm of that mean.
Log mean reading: 1.25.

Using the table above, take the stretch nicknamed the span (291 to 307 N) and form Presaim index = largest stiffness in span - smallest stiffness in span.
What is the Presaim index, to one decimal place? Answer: 2.8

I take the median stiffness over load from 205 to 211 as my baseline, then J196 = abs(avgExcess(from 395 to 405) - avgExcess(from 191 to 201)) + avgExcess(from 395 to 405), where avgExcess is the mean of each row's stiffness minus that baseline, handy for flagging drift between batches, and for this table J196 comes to 2.1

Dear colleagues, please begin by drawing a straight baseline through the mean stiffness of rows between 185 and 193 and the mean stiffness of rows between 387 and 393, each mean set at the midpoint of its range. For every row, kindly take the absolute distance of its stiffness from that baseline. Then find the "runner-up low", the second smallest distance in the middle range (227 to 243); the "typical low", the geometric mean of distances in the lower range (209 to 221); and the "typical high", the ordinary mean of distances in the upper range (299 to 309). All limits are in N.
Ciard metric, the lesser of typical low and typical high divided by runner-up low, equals 1.5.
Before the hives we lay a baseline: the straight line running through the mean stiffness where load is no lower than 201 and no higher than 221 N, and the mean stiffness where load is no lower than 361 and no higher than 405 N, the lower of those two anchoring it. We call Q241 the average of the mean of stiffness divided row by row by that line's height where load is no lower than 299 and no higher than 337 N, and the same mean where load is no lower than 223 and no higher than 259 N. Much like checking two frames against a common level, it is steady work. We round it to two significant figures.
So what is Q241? 0.98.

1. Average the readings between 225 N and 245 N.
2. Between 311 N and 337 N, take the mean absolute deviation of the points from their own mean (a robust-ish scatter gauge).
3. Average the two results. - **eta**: 9.3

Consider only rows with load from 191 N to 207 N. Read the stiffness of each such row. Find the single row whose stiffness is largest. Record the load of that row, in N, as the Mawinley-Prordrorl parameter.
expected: 196 N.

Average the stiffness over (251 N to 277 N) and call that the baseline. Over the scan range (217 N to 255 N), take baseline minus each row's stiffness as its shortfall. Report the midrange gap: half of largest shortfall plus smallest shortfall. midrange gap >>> -1.0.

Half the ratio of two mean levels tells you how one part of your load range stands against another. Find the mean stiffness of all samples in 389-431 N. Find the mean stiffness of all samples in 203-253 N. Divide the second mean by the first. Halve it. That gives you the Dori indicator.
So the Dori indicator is 0.567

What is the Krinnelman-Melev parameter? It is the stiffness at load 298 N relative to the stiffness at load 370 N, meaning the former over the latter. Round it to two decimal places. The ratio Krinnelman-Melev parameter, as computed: 1.03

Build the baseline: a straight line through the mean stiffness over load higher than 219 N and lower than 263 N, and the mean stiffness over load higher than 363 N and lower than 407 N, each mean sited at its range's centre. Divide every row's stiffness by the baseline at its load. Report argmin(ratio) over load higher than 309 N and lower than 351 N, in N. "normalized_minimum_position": 342 N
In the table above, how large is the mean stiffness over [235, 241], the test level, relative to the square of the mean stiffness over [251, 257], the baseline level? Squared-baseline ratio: 0.049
